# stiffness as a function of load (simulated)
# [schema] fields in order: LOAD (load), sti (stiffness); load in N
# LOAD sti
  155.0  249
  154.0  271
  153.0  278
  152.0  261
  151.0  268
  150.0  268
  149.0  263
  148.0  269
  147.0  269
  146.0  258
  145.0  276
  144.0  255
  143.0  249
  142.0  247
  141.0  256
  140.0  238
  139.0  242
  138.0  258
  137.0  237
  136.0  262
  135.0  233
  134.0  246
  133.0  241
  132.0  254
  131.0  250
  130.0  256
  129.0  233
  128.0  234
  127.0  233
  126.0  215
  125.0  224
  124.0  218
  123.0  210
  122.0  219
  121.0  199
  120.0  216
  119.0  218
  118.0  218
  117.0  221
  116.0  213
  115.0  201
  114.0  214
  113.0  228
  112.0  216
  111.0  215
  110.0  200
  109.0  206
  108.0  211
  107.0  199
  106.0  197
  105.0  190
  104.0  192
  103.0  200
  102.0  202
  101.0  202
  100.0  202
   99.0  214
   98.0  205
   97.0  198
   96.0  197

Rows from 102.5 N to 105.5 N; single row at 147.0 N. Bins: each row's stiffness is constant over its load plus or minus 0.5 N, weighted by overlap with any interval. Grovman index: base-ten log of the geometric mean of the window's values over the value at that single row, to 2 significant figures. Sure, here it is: -0.14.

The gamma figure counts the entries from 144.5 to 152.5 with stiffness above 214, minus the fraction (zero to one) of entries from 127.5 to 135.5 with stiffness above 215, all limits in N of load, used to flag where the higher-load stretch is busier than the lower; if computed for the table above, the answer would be 7.00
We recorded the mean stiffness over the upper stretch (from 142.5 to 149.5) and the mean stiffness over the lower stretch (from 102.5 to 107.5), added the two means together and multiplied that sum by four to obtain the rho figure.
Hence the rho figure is 1833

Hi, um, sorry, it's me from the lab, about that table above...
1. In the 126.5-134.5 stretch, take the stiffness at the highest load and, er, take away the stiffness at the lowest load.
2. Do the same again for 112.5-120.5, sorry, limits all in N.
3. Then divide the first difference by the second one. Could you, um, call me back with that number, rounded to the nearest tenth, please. -1.1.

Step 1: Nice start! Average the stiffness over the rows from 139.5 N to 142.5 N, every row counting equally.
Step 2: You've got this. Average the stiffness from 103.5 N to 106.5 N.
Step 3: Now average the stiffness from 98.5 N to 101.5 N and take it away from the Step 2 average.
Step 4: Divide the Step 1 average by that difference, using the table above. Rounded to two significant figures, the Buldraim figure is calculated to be -19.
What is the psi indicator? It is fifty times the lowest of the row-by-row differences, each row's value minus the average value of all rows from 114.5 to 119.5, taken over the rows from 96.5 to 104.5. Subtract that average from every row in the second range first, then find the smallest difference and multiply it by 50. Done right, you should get -1110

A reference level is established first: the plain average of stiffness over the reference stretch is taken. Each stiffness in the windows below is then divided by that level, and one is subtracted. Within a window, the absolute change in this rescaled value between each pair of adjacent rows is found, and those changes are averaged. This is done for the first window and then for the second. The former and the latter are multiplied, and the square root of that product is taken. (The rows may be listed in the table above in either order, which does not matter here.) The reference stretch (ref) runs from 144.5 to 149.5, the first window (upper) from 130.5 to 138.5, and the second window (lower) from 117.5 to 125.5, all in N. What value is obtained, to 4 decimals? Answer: 0.0442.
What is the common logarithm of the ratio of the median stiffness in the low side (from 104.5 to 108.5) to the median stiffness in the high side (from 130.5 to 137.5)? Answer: -0.09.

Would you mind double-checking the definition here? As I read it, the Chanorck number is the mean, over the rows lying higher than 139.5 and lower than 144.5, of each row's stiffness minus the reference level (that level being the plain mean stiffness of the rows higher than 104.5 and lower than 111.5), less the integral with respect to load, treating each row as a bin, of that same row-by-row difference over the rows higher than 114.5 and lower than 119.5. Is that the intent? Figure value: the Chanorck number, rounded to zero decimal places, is -12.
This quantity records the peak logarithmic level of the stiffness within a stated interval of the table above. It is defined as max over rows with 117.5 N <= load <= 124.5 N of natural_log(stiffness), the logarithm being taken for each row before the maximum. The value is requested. 5.39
